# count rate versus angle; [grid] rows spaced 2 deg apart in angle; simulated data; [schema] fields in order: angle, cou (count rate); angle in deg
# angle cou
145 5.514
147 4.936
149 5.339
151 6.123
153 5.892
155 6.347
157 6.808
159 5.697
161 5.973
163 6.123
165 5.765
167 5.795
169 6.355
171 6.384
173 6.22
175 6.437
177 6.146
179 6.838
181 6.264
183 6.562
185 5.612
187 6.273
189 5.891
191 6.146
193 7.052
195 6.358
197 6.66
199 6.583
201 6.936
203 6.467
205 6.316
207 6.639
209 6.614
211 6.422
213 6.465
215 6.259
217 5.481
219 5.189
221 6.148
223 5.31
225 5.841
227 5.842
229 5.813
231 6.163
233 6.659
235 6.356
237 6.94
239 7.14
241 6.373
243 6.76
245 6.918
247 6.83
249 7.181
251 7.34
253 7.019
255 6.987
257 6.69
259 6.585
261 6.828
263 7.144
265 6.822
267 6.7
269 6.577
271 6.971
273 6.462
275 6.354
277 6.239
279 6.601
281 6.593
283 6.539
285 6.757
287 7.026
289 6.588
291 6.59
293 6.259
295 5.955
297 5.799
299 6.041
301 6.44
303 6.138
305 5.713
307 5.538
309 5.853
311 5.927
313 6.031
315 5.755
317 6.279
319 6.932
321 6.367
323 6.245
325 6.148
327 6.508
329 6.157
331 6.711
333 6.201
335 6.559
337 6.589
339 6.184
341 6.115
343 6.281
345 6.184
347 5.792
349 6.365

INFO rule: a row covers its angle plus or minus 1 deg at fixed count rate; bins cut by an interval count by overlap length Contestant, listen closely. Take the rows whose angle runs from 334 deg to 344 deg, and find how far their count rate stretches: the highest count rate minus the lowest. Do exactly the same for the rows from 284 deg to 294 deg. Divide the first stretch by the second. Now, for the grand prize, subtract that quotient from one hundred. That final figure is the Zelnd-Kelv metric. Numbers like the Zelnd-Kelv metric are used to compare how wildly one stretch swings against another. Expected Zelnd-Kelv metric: 99.4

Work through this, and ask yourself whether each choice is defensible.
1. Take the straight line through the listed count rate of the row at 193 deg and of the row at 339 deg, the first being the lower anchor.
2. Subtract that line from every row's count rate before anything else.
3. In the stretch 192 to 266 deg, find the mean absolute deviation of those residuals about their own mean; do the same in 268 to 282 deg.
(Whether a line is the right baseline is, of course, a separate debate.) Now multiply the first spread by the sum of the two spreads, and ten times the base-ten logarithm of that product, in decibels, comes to -5.4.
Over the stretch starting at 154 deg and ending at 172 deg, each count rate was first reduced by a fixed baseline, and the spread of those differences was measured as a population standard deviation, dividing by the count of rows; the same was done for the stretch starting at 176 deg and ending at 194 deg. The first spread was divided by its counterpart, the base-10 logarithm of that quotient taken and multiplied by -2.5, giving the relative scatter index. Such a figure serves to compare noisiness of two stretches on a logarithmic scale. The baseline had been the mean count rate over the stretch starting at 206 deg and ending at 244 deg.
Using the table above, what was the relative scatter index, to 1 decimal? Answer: 0.2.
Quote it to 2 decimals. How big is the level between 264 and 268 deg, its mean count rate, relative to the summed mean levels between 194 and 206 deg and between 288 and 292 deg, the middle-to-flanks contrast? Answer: 0.51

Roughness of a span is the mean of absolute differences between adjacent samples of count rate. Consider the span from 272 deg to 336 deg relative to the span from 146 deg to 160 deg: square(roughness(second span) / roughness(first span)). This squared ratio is 0.24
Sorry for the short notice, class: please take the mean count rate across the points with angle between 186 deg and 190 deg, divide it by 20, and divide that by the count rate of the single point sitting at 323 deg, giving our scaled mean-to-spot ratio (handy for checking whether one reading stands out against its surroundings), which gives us 0.0487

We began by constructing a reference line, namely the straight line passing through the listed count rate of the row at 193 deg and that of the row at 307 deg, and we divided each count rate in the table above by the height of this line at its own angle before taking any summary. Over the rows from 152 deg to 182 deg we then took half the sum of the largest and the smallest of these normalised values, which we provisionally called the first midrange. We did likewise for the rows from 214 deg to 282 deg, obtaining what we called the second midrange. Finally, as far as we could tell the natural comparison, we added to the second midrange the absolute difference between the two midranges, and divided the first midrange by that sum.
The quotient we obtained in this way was 0.78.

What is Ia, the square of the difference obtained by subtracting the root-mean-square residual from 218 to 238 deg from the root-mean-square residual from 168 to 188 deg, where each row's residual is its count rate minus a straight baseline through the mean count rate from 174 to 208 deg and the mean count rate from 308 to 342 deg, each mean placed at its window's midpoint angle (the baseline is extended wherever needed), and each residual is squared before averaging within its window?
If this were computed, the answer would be 0.10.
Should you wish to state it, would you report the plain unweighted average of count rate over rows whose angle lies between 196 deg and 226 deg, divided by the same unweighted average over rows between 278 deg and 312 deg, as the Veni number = 0.995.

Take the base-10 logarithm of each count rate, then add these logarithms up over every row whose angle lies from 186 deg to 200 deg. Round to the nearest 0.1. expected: 5.6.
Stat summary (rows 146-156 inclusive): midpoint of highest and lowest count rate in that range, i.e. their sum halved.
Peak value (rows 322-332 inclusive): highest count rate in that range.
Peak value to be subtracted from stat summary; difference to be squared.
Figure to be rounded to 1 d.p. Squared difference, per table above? 1.1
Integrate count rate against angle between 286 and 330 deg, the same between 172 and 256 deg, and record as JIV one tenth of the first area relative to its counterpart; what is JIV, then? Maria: 0.05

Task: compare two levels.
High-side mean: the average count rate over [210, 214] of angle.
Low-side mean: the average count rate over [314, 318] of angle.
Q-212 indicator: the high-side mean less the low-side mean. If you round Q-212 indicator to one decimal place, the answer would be 0.4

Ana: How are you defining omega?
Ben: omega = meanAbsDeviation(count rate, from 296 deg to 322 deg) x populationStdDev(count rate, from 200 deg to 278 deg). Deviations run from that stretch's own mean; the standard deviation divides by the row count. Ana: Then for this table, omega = 0.14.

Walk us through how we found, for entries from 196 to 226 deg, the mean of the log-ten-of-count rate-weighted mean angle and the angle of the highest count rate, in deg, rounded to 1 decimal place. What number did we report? 205.8 deg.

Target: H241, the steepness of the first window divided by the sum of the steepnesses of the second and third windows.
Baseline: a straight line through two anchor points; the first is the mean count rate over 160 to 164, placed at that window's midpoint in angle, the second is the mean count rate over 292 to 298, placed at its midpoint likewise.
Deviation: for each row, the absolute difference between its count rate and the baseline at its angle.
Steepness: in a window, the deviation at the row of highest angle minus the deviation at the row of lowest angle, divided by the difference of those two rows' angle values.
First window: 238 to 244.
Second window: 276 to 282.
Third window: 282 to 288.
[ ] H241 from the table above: -0.4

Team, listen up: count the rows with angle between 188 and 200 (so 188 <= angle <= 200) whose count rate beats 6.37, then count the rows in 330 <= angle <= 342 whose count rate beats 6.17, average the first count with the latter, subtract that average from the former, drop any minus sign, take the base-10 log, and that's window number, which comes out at 0.0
